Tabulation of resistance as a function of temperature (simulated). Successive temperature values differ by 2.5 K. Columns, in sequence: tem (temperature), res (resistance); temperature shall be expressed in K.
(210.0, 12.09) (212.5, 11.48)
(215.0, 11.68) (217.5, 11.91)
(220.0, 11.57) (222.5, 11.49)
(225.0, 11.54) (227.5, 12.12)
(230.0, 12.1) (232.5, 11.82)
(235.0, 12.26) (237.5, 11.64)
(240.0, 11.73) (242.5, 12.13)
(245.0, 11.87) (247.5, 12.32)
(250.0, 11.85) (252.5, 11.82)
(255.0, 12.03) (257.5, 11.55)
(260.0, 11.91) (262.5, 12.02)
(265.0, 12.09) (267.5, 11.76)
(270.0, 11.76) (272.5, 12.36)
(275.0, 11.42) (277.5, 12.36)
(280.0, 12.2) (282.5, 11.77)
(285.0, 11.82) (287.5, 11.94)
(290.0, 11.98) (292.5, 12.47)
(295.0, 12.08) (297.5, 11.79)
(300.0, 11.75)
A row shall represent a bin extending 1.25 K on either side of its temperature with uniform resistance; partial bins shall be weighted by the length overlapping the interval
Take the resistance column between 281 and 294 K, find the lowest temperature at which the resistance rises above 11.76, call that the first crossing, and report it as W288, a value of 282.5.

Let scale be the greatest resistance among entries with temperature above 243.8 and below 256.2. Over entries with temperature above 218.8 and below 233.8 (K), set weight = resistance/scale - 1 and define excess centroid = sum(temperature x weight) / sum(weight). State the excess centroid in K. 224.9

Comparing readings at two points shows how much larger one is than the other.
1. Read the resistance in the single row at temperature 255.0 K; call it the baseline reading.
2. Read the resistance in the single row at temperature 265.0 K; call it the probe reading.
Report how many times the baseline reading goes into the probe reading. 1.00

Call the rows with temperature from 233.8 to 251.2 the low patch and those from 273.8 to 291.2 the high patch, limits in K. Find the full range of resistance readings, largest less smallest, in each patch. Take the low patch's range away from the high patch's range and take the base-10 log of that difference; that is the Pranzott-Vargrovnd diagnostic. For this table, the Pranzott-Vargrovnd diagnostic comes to -0.59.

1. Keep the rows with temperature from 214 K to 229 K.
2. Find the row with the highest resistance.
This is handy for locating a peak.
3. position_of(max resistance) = 227.5 K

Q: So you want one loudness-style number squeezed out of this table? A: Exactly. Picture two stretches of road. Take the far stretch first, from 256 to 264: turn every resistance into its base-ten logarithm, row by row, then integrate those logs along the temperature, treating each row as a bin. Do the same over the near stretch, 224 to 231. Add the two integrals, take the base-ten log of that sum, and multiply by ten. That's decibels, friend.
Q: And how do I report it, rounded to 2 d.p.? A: 12.07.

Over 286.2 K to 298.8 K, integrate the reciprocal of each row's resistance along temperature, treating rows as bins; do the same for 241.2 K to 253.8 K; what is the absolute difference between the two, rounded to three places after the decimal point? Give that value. 0.005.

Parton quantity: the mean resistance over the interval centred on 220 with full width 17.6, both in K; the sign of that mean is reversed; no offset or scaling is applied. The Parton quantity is -11.7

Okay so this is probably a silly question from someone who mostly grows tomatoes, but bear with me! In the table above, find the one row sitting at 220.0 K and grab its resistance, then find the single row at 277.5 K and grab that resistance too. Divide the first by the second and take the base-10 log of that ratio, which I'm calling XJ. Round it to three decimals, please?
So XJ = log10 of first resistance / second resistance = -0.029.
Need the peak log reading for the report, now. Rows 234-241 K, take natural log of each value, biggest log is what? 2.51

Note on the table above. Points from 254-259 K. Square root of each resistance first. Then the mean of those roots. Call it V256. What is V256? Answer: 3.43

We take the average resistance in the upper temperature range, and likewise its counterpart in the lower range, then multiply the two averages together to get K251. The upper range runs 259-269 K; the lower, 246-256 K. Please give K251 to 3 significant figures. 143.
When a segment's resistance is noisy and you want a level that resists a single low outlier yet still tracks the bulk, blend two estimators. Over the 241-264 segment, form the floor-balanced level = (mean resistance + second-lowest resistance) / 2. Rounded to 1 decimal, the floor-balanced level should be 11.9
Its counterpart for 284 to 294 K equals 12.0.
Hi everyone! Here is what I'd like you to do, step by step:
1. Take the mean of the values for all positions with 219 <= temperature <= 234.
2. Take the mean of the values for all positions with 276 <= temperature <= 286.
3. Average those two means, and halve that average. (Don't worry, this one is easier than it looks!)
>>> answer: 5.953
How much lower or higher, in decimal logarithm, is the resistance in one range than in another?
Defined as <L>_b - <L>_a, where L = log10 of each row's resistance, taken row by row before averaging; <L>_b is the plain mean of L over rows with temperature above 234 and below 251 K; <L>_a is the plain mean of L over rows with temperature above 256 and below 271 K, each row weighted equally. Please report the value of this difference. 0.004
